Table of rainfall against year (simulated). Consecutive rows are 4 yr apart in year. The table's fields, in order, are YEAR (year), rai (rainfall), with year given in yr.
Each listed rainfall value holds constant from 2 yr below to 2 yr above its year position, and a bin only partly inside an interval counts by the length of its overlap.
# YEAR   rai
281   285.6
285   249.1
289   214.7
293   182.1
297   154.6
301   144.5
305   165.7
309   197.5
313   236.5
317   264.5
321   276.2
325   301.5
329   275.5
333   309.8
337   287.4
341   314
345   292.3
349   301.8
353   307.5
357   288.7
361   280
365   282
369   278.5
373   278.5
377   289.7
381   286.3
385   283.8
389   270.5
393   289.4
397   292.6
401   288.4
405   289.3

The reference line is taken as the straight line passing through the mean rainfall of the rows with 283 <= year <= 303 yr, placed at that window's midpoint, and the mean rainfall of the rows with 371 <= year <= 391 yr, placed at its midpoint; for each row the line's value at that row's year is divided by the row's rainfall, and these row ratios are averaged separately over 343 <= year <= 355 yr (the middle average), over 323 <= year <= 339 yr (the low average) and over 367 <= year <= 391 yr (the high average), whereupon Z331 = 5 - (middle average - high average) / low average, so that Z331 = 5.22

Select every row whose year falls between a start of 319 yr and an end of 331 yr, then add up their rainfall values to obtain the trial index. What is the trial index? 853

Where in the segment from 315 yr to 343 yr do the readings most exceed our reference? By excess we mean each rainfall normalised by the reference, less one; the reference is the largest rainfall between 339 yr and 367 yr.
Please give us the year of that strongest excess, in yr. 341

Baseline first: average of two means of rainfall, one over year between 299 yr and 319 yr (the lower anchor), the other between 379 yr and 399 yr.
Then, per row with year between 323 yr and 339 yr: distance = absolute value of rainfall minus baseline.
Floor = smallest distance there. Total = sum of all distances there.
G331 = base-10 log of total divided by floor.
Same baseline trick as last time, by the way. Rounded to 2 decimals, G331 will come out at 0.79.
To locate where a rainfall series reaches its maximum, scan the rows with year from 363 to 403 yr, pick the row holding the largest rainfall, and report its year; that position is 397 yr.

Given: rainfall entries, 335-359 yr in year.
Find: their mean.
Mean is 299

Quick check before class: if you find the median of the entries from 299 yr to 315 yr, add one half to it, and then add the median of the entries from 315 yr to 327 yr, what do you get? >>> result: 458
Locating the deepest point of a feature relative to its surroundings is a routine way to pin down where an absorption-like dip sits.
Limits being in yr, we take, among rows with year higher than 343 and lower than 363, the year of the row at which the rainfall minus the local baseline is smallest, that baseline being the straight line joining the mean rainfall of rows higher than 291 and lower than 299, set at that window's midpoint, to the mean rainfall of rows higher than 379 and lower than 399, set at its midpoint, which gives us 361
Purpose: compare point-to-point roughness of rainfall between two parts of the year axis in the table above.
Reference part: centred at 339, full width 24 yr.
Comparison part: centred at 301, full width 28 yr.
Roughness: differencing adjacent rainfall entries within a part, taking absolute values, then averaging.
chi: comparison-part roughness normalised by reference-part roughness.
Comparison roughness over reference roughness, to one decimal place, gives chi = 1.2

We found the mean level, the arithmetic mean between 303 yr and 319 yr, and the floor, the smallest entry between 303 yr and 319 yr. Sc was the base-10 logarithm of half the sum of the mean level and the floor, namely 2.28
